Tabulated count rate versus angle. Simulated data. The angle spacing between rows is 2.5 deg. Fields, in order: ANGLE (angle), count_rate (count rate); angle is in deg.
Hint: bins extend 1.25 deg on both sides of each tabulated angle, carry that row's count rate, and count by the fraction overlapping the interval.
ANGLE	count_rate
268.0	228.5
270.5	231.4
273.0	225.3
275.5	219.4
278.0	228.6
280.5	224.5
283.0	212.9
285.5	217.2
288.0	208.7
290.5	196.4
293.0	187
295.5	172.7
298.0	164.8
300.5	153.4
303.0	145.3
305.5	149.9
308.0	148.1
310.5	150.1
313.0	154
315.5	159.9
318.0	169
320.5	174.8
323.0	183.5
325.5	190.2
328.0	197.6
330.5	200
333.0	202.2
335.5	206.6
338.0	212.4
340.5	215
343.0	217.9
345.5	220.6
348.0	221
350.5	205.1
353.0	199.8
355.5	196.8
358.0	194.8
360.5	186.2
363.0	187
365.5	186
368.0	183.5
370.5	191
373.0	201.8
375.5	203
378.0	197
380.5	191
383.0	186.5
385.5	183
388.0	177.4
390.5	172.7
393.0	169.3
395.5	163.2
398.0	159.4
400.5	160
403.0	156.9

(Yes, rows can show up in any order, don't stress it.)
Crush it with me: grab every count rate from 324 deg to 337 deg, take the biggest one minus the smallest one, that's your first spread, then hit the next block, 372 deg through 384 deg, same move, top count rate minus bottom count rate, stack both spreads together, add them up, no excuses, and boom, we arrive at 33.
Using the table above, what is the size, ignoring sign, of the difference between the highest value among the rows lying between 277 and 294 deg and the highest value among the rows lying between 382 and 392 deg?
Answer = 42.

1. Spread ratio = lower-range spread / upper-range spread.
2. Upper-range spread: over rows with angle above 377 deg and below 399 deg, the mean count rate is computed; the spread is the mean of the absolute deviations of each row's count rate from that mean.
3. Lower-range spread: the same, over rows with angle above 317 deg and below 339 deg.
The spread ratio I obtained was 1.2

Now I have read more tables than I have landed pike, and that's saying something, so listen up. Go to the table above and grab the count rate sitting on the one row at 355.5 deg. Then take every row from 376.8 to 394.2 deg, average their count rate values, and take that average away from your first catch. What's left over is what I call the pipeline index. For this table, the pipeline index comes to 14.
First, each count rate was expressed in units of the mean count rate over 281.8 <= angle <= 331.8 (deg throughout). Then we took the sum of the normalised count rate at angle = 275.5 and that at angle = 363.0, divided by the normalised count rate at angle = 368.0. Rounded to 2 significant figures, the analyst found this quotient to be 2.2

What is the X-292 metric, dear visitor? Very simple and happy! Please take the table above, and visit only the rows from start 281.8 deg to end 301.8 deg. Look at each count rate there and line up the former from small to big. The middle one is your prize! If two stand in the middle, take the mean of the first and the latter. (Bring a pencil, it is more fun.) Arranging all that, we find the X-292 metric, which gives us 192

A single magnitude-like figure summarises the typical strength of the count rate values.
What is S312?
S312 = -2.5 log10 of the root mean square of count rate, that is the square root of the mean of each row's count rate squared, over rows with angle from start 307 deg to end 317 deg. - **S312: -5.46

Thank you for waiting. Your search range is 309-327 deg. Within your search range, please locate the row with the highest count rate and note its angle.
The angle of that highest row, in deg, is 325.5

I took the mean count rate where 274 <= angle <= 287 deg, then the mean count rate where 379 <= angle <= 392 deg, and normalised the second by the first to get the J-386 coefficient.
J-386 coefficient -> 0.8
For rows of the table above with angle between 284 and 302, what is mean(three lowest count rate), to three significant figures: 164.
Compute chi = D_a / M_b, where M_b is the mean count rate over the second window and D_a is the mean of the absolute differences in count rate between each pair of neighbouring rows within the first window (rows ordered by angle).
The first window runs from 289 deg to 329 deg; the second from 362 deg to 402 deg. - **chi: 0.0392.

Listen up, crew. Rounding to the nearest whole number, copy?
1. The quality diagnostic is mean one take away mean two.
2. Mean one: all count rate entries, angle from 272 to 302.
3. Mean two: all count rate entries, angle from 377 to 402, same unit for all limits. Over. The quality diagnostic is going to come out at 25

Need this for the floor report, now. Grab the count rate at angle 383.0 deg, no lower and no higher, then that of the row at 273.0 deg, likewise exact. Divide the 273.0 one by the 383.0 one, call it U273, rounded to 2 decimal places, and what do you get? 1.21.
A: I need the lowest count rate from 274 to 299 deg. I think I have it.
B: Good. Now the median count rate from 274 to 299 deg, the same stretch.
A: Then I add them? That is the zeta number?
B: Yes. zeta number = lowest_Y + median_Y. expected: 376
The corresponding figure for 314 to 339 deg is 354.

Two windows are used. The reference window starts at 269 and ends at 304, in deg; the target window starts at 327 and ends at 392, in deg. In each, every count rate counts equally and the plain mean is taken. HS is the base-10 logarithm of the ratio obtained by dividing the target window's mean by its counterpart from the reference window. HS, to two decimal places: 0.00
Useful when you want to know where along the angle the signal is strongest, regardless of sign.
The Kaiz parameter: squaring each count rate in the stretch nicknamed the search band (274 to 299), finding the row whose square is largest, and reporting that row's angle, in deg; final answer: 278.0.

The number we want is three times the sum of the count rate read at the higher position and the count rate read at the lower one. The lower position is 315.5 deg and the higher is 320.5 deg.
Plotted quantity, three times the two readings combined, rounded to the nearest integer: 1004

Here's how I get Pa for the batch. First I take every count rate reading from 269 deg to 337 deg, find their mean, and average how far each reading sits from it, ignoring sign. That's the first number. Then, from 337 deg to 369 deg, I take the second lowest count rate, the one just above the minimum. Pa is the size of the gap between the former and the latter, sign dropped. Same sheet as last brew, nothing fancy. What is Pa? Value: 162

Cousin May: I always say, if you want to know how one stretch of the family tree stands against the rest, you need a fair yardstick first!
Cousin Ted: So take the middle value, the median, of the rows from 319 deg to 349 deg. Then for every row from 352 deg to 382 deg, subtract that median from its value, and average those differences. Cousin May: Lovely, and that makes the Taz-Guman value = -11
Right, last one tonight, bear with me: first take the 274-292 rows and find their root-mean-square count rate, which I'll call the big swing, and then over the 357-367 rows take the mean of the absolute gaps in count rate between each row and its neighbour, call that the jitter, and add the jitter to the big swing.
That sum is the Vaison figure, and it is 219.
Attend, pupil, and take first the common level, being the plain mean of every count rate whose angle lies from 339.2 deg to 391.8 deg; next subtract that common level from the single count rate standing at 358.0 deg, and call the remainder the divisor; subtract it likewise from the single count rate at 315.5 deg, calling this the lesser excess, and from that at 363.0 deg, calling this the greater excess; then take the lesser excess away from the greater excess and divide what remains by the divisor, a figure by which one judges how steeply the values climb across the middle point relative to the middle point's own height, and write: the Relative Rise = -22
